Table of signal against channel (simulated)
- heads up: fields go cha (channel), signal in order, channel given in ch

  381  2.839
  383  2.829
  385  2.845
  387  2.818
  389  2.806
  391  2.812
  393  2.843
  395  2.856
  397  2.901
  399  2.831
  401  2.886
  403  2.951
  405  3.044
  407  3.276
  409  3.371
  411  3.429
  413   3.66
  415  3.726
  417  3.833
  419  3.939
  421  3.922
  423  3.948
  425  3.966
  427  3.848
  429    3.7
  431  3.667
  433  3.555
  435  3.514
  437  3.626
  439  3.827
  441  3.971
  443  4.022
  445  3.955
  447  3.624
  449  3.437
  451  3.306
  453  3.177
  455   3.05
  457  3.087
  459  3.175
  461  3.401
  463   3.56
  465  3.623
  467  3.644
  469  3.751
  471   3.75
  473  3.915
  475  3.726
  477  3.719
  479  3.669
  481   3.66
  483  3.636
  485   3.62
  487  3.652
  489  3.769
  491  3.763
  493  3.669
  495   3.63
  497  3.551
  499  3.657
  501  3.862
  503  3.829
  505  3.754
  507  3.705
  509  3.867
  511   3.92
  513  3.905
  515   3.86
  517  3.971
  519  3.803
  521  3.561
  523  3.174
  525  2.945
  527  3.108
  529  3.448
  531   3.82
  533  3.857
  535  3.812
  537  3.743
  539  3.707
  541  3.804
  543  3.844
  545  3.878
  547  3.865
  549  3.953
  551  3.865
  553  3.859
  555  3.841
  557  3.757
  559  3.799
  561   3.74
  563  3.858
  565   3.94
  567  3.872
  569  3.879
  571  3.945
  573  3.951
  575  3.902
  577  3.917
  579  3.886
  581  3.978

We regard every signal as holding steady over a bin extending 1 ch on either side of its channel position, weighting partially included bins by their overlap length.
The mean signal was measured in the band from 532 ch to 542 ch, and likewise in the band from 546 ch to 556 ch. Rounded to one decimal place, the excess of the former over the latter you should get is -0.1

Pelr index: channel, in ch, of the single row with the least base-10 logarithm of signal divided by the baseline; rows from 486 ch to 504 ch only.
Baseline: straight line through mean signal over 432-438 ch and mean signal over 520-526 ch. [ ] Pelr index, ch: 497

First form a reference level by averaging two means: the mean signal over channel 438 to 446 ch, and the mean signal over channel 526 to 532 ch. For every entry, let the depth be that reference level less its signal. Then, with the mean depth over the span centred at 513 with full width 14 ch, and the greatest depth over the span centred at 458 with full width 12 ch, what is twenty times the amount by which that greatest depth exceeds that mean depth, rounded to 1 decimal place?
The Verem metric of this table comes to 16.2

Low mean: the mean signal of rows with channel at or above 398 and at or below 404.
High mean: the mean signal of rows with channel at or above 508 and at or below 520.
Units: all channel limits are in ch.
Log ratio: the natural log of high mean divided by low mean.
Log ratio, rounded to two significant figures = 0.30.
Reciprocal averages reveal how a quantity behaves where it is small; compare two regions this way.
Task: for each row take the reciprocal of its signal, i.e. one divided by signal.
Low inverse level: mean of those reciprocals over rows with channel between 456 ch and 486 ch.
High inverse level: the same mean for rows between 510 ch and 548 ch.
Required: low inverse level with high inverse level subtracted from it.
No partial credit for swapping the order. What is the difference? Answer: 0.01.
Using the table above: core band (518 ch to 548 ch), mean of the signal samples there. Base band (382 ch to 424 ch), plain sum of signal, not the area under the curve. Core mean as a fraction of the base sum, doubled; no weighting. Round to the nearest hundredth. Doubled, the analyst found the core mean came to 0.11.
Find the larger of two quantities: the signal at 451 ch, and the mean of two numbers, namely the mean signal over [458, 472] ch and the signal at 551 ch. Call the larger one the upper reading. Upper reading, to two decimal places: 3.71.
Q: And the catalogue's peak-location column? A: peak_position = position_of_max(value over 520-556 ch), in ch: 549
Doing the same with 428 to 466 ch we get 443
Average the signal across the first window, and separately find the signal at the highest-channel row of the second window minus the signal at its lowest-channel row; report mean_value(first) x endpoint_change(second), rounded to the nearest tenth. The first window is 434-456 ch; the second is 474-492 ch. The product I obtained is 0.1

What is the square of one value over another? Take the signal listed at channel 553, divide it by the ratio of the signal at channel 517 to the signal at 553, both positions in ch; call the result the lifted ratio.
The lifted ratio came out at 3.75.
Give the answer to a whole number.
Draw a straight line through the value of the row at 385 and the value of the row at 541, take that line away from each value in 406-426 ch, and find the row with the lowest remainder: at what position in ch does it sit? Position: 407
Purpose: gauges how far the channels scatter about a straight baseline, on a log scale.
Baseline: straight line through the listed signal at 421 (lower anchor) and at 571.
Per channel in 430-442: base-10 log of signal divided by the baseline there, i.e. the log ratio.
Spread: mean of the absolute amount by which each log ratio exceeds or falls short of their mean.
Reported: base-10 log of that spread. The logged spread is -1.80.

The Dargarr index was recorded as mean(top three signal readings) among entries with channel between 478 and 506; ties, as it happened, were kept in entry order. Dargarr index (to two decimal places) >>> 3.82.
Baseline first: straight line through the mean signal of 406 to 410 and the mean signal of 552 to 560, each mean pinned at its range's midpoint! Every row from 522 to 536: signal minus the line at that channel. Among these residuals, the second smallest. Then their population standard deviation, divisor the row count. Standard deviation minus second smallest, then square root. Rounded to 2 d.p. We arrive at 0.98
